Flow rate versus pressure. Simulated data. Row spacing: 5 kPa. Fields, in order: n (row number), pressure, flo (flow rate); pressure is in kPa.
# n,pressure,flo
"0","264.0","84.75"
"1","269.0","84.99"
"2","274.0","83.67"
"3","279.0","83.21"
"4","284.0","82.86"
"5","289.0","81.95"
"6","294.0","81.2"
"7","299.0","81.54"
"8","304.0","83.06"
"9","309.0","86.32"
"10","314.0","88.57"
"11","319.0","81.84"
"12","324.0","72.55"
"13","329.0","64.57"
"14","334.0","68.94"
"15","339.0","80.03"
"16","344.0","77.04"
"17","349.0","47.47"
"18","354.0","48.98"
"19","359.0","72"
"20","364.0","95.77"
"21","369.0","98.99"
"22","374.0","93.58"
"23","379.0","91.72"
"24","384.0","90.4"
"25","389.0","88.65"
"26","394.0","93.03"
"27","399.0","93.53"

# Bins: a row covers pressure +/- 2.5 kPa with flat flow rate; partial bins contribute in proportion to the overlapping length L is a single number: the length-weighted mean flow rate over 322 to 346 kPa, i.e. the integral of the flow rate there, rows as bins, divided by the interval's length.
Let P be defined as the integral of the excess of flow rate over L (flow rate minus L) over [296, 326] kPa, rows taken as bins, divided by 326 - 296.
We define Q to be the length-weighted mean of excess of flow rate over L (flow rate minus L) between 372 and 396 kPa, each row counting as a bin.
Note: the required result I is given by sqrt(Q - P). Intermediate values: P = 10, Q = 18.9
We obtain 3.0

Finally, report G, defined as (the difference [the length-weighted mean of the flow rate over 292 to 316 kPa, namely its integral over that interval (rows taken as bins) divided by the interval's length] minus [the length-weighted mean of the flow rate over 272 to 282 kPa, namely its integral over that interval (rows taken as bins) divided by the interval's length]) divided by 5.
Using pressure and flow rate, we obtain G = 0.1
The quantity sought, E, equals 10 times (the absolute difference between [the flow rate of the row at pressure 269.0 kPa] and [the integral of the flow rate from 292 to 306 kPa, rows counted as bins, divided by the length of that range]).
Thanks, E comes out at 31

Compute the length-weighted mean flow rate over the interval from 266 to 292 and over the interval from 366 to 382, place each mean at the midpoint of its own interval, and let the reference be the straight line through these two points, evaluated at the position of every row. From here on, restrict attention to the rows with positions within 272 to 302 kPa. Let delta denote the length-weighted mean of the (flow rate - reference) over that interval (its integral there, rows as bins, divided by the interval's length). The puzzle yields -2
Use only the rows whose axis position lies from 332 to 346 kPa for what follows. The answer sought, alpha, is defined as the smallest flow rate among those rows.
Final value 68.94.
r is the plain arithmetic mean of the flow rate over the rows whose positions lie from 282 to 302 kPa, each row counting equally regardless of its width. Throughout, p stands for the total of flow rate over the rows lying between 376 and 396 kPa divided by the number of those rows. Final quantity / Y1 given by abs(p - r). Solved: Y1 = 9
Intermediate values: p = 91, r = 82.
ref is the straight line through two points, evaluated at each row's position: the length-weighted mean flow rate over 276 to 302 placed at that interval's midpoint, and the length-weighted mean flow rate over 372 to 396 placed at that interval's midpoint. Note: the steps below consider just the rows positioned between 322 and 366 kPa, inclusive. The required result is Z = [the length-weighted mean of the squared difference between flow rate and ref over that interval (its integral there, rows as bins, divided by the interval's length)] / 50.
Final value 10.5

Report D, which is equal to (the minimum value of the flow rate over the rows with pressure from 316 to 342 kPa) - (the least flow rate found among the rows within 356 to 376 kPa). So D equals -7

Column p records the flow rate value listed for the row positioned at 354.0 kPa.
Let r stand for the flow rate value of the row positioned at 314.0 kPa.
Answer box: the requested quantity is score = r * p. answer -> 4338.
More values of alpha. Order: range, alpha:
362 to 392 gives 88.65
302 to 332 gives 64.57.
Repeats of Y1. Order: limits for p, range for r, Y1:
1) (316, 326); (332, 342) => 3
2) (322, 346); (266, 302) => 10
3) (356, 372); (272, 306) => 6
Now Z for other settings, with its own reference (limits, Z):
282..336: 1.8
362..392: 0.5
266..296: 0.1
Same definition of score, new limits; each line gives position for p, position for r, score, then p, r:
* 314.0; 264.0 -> 7506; 88.57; 84.75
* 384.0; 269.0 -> 7683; 90.4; 84.99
